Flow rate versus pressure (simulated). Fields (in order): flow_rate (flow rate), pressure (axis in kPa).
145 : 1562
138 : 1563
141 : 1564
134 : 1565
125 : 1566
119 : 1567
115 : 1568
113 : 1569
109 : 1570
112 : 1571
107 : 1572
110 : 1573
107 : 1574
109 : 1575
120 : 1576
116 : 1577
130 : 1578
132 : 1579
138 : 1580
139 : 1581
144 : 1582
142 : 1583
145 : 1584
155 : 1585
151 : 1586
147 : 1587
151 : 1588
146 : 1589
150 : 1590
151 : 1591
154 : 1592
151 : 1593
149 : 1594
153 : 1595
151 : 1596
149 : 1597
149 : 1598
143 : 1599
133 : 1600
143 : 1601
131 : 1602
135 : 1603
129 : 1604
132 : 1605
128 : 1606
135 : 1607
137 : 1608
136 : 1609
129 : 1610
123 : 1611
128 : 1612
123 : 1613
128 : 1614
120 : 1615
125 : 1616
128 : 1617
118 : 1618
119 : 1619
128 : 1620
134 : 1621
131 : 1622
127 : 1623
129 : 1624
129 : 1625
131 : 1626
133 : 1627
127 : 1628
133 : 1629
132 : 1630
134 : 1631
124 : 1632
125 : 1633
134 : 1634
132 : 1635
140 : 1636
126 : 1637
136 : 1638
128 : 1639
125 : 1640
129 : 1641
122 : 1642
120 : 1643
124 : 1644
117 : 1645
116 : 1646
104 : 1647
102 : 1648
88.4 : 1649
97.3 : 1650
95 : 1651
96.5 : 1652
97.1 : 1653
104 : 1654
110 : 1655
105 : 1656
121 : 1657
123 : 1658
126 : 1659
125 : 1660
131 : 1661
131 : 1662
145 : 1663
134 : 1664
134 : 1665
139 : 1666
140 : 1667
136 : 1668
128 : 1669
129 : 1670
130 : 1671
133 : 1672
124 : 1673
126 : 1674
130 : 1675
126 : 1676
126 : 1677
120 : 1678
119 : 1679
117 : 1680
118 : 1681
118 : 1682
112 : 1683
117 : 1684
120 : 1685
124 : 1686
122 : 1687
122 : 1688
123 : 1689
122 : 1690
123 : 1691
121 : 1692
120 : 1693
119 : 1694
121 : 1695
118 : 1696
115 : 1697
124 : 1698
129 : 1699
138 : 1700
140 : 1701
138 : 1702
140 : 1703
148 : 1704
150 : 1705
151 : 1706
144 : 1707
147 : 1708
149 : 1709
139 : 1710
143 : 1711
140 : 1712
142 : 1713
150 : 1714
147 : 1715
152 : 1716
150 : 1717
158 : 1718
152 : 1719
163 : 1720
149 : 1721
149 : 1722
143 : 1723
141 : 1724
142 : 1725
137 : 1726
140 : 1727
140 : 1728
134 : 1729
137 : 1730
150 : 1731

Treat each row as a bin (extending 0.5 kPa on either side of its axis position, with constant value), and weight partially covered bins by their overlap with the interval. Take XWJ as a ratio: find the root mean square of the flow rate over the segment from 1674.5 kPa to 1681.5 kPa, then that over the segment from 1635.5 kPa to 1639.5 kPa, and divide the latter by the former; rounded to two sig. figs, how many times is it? 1.1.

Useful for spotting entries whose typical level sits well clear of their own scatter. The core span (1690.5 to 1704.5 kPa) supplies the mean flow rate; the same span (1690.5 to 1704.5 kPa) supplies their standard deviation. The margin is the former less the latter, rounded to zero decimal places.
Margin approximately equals 118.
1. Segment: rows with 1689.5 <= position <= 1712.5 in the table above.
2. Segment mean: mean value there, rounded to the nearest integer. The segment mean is 134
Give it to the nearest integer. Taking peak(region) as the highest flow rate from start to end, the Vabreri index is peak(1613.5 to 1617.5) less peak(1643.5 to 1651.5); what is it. 4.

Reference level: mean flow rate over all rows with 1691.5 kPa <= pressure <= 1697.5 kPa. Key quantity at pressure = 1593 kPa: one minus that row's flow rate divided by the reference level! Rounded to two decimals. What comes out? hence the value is -0.27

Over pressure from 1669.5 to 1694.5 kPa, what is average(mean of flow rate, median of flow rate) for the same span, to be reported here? 122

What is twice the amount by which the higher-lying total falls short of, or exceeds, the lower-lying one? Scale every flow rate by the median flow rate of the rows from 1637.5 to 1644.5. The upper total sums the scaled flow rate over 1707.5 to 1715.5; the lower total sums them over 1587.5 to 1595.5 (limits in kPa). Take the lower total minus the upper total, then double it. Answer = 1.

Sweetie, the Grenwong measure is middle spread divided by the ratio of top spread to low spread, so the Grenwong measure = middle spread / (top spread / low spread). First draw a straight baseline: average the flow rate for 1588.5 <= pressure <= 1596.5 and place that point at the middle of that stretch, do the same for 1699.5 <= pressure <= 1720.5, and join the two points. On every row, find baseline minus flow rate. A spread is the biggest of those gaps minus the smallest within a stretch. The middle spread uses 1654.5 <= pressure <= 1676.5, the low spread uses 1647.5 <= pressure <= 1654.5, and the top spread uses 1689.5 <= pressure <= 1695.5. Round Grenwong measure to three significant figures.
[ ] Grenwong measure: 163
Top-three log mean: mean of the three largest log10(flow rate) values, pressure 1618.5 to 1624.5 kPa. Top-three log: 2.118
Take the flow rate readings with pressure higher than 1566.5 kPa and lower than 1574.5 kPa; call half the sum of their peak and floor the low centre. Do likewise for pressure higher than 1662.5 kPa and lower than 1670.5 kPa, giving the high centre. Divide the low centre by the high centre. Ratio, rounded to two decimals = 0.83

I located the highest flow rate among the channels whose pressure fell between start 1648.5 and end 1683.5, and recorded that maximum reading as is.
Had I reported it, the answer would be 145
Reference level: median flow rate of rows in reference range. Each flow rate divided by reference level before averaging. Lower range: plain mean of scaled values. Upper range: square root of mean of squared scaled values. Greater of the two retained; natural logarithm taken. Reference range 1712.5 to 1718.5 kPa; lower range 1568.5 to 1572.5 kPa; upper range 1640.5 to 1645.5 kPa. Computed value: -0.20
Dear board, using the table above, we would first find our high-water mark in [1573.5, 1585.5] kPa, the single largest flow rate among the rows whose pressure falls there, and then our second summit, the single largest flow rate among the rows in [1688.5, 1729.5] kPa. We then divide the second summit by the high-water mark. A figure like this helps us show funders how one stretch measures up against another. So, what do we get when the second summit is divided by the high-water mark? 1.05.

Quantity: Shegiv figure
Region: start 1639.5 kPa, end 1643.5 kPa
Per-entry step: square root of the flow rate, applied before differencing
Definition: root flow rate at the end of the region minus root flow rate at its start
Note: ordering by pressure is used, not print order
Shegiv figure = -0.2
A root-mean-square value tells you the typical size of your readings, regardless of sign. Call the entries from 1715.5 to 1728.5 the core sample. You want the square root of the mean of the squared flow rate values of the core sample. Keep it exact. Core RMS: 148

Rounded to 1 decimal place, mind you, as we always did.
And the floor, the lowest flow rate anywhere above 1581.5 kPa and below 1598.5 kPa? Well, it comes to 142.0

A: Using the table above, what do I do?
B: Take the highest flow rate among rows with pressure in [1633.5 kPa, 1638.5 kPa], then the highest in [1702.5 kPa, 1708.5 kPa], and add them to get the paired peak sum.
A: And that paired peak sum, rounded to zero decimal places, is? 291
